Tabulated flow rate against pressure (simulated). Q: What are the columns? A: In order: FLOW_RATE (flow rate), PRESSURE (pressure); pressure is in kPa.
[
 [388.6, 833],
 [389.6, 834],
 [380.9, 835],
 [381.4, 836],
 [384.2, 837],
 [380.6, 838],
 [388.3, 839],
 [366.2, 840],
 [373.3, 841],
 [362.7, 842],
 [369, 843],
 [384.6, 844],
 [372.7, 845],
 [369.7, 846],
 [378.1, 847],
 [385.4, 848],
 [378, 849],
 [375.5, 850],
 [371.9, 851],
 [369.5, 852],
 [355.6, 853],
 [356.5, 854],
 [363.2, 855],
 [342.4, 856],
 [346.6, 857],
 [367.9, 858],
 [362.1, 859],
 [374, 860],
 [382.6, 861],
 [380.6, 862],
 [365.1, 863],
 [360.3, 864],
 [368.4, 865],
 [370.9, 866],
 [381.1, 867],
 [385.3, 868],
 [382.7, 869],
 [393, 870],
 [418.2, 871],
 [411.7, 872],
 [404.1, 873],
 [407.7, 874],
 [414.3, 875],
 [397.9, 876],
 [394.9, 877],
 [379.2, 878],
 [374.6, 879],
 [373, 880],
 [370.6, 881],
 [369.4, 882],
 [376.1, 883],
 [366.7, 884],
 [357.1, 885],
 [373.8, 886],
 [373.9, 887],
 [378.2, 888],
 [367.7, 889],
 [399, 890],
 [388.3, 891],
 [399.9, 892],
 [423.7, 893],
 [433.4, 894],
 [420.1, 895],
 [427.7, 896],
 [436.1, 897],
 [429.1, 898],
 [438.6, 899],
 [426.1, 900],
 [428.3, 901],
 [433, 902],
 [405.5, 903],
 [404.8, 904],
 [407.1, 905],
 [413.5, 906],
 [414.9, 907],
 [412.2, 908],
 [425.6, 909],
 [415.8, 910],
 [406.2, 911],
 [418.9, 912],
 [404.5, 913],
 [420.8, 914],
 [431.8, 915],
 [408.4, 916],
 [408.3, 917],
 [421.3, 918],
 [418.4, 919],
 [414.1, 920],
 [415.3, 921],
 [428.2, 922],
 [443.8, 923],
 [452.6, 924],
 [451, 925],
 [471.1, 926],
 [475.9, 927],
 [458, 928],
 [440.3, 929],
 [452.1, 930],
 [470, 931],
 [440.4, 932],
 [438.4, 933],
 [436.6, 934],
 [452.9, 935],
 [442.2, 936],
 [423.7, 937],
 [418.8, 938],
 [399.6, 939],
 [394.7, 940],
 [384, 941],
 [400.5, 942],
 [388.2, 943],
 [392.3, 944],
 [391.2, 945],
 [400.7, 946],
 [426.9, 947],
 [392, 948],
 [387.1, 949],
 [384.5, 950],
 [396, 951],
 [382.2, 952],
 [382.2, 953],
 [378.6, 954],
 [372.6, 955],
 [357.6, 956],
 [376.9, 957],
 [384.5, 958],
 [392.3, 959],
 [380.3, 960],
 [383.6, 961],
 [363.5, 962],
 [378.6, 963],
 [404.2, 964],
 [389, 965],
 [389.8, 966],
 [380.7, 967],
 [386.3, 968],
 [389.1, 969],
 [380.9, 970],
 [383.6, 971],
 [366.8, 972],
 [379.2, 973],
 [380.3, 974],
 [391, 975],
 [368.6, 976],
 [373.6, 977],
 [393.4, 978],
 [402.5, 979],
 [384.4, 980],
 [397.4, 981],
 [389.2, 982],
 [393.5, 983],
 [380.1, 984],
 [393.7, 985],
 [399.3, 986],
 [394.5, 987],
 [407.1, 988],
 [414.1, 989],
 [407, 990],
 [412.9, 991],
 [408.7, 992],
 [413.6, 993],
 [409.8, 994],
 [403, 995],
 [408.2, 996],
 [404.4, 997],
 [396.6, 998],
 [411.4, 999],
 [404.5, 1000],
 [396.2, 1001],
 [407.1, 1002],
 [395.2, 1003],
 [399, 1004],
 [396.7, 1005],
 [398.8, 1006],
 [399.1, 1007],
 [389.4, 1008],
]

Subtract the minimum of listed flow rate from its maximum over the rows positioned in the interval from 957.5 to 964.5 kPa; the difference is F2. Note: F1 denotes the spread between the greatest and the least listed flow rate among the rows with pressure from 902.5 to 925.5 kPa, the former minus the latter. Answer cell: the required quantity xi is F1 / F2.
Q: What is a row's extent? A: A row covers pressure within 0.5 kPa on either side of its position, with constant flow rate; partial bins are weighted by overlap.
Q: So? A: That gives 1.2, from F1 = 48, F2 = 41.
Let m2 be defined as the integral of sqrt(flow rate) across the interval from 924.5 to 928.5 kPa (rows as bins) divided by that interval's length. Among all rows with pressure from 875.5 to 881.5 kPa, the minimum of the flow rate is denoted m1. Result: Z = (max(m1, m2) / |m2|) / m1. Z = 0.046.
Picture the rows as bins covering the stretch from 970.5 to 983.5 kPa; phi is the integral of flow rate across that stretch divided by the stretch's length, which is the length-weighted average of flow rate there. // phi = 385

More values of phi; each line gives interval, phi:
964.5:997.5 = 393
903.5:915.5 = 415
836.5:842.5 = 376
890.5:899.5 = 422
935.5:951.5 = 401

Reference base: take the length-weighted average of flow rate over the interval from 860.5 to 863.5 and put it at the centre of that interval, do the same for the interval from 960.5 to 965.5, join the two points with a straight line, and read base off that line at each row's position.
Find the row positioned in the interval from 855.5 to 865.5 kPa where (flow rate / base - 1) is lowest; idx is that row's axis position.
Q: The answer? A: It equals 856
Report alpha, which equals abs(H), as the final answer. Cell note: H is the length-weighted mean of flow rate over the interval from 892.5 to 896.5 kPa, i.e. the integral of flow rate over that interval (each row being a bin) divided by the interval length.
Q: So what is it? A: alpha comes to 426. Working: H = 426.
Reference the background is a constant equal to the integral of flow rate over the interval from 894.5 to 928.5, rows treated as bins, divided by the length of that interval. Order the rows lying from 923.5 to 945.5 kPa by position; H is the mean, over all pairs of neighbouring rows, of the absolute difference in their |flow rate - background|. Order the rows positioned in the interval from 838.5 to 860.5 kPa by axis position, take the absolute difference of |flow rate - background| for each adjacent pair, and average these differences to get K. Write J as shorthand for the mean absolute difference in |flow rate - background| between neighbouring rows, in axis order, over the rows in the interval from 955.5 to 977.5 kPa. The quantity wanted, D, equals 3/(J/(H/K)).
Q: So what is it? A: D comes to 0.35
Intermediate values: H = 11.4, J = 10.6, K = 9.2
